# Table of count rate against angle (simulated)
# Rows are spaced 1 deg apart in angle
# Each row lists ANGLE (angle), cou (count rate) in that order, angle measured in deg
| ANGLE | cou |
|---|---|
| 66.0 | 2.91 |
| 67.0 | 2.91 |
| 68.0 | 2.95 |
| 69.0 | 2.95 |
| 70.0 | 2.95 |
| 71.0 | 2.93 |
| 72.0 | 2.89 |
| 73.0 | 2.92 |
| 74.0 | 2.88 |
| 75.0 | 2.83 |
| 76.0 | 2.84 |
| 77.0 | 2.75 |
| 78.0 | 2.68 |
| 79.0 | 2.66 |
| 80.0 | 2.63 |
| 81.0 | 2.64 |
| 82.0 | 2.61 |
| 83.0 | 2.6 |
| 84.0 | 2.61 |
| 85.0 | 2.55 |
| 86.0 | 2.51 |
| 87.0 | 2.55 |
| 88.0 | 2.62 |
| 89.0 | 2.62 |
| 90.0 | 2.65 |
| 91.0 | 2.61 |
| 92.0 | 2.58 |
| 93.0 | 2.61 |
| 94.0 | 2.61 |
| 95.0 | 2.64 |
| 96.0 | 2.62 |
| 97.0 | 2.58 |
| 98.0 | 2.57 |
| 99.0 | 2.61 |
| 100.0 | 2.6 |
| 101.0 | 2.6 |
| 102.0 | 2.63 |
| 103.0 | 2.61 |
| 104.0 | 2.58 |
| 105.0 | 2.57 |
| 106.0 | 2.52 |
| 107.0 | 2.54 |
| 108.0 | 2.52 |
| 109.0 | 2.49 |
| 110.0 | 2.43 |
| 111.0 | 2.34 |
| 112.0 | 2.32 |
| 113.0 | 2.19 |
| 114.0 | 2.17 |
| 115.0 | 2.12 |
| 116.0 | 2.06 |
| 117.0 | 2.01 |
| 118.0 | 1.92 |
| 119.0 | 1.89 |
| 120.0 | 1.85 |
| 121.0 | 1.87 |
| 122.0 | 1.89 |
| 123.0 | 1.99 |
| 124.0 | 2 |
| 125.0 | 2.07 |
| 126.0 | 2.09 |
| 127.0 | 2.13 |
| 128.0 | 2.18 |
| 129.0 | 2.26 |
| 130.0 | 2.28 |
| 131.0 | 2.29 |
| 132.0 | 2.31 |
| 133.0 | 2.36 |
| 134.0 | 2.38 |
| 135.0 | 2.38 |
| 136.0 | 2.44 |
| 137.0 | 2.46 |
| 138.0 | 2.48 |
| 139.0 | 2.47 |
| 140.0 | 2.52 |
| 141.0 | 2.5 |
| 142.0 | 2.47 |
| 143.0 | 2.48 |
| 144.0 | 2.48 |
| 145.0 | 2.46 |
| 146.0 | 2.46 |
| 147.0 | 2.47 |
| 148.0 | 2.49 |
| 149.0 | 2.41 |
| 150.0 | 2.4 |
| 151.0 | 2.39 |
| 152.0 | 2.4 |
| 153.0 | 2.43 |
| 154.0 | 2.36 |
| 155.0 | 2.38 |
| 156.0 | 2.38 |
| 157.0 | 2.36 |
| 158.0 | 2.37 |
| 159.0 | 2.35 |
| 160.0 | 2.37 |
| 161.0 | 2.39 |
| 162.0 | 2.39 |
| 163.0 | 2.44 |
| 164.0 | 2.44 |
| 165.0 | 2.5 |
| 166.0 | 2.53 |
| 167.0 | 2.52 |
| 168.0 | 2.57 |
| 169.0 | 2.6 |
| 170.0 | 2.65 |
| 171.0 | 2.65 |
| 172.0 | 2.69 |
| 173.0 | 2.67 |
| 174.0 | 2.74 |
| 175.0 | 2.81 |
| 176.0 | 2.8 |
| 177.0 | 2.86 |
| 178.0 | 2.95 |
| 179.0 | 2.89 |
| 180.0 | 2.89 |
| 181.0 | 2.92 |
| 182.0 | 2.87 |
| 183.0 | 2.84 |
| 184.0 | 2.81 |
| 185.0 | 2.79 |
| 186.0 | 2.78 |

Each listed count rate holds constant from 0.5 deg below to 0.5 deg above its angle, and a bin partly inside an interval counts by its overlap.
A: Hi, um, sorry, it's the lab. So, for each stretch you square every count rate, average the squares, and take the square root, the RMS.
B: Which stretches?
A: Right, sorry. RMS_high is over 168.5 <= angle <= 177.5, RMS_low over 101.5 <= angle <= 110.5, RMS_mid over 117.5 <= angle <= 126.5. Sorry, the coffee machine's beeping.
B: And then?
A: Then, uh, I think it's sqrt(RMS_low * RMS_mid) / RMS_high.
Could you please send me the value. 0.82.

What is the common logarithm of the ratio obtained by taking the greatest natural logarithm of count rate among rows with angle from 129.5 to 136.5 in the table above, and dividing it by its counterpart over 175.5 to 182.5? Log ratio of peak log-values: -0.08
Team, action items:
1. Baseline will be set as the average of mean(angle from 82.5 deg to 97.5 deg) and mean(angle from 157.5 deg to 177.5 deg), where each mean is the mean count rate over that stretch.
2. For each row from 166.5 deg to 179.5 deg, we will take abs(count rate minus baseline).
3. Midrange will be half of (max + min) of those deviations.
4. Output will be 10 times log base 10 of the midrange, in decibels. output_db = -7.2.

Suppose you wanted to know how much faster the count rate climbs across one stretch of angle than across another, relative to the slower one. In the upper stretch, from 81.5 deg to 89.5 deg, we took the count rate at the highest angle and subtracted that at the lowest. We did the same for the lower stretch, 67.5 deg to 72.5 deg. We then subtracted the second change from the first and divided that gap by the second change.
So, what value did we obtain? -1.17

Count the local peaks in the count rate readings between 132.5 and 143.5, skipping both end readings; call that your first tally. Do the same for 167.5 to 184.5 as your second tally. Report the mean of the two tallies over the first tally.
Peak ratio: 1.5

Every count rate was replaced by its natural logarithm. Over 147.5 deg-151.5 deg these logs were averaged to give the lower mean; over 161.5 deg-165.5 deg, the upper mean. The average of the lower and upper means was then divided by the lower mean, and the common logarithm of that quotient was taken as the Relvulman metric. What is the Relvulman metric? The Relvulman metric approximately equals 0.00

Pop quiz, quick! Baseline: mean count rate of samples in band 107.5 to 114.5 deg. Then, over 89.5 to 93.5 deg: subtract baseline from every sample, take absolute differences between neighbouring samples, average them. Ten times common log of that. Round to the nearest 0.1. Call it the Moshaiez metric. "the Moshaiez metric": -14.8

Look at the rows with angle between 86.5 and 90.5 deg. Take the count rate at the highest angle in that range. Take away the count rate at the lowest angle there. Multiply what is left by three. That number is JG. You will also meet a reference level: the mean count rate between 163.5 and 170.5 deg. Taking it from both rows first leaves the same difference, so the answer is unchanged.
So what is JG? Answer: 0.30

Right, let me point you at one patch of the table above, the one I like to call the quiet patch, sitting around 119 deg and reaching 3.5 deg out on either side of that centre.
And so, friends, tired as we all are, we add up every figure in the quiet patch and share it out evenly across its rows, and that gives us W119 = 1.9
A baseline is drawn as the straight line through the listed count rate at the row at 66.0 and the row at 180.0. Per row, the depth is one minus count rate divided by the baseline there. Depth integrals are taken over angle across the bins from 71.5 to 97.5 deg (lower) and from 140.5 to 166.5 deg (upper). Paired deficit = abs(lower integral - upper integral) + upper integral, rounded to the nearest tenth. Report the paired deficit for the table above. 6.2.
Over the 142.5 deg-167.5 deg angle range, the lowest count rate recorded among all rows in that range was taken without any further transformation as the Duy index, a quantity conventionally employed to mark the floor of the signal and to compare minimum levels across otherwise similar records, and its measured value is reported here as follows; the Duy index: 2.35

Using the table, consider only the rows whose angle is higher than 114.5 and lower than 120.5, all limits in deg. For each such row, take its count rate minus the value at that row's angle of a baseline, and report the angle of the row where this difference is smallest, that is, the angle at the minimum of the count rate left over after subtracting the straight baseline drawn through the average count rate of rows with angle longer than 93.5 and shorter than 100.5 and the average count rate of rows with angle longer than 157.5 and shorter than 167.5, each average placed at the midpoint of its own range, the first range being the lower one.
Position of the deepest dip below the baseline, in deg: 120.0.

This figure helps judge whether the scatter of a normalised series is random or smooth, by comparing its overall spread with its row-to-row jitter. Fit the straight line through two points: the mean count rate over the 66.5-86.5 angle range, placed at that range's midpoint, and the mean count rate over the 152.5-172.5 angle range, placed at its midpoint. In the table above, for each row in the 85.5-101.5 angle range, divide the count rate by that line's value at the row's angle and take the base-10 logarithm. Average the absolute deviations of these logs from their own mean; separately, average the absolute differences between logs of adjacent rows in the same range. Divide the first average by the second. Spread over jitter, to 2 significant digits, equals 1.1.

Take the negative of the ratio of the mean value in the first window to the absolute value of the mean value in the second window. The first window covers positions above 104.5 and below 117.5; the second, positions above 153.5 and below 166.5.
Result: -0.97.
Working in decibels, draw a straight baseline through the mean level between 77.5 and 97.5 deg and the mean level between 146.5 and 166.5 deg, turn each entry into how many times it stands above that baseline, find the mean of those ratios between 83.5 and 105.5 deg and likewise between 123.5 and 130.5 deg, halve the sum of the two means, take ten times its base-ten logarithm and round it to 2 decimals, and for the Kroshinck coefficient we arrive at -0.31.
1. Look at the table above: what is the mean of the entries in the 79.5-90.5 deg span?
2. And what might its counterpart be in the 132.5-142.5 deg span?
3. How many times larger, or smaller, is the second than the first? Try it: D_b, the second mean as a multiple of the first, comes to 0.94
